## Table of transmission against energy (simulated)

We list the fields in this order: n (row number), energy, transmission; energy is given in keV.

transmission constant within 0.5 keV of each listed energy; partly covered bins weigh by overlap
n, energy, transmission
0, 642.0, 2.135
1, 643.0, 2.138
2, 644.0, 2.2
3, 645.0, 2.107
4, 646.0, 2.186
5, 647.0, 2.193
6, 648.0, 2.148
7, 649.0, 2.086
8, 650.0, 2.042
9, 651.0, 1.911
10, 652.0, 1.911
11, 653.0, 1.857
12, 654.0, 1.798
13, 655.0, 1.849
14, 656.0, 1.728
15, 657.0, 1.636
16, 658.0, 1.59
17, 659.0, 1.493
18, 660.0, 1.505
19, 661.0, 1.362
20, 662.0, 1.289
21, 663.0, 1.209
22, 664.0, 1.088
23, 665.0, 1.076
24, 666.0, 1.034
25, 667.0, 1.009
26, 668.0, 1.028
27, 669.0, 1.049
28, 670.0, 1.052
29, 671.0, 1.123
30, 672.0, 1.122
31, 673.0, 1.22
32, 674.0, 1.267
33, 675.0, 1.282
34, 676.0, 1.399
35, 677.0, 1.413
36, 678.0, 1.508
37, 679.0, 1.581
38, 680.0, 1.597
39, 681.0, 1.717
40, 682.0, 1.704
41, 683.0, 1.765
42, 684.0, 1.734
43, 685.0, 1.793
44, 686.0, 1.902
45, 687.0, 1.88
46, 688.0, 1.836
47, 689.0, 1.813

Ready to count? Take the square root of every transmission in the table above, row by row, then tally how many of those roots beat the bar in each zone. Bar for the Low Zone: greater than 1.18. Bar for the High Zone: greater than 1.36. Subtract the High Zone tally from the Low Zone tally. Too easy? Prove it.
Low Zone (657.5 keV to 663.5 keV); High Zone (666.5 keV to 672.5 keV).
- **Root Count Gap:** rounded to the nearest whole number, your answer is 3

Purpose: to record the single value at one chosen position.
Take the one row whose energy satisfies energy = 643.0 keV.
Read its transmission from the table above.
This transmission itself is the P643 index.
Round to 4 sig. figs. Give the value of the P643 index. 2.138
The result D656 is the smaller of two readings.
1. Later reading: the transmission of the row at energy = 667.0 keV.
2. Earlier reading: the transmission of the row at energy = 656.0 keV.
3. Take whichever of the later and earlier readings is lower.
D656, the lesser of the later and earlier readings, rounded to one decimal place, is 1.0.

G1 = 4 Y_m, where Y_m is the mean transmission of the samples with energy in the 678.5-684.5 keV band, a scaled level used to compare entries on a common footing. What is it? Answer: 6.7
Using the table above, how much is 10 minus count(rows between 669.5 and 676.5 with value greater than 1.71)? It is 10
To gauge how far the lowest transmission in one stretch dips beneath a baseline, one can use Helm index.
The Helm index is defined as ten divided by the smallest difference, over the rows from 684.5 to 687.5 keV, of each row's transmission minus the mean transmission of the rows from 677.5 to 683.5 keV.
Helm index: 68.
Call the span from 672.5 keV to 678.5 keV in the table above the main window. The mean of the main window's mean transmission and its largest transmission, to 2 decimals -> 1.43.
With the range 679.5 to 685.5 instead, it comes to 1.76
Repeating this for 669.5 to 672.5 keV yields 1.11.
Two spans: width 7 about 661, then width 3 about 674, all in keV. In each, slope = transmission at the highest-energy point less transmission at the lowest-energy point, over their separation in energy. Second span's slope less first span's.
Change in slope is 0.11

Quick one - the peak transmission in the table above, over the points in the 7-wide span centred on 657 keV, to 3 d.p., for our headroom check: 1.849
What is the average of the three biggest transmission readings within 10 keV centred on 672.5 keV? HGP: 1.36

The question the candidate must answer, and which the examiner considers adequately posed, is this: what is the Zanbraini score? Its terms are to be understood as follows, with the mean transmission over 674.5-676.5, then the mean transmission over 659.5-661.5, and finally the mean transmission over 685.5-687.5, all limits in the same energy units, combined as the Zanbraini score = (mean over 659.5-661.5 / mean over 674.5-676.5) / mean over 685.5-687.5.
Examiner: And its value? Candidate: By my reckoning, 0.57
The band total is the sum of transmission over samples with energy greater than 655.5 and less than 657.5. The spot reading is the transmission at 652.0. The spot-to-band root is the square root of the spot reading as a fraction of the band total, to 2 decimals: 0.75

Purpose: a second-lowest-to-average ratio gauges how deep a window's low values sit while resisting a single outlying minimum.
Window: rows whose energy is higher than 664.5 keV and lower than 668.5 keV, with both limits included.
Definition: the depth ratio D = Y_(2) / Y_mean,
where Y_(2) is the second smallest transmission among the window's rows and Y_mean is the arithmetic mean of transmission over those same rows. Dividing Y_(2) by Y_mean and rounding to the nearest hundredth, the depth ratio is 0.99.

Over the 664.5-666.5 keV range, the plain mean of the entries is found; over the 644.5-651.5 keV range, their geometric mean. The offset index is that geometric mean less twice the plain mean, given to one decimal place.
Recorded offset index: 0.0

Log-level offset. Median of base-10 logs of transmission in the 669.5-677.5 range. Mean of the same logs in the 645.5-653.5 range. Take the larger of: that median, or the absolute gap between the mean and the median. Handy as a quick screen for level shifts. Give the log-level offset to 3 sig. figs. 0.215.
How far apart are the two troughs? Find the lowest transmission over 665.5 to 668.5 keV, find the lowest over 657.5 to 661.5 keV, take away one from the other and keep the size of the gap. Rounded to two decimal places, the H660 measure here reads 0.35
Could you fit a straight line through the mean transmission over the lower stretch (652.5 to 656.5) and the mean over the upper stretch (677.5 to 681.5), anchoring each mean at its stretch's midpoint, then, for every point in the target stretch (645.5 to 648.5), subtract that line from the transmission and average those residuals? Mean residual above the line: 0.3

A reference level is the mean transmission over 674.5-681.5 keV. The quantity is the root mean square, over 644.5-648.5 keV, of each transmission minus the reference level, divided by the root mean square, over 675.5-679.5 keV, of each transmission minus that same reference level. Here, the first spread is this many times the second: 8.5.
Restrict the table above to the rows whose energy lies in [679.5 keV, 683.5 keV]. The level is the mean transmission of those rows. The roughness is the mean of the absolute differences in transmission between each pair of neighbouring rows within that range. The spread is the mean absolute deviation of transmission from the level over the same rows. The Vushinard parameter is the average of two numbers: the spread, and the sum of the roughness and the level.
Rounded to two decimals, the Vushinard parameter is 0.90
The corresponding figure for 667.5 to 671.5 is 0.56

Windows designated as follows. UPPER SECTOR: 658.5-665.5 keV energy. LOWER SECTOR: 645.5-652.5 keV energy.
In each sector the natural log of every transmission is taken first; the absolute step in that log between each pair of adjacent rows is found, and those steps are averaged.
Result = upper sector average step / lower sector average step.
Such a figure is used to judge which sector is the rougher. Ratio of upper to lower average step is 2.4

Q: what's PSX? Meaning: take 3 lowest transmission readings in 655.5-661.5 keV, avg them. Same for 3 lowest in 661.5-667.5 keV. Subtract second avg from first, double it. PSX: 0.8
